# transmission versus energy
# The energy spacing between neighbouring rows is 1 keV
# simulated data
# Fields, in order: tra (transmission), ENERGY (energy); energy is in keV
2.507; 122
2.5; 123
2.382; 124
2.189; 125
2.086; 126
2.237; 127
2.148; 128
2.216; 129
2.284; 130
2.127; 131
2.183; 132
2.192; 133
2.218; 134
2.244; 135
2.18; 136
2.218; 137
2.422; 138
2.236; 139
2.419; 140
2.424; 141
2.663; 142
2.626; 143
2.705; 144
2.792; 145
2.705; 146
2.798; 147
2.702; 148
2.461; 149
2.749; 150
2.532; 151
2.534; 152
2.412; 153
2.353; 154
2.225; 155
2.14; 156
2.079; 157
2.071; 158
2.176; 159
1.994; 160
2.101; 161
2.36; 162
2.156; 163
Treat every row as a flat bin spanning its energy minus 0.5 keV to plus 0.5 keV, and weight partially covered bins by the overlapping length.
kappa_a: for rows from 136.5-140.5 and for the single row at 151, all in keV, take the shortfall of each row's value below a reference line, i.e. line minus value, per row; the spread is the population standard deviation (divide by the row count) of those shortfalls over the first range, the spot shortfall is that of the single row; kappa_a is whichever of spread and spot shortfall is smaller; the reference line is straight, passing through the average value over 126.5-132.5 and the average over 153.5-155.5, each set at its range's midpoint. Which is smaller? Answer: -0.26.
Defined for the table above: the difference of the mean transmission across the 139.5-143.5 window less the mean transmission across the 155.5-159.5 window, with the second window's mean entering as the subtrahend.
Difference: 0.4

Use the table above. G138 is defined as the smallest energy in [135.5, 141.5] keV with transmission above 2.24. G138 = 138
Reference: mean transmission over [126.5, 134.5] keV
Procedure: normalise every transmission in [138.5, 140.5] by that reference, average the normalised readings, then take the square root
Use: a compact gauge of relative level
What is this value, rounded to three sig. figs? 1.03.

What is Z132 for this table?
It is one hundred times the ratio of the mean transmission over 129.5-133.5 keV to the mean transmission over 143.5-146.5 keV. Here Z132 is 80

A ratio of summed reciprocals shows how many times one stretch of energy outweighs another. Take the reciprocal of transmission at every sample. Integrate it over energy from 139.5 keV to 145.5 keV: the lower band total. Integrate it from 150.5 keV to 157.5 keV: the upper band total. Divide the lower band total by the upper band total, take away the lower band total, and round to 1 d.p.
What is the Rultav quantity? -1.5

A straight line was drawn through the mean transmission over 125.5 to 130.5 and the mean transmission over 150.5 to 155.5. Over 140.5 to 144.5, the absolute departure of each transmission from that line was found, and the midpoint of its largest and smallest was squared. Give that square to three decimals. 0.060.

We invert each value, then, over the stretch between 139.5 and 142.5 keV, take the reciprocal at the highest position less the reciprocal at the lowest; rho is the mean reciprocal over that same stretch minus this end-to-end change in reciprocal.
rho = 0.44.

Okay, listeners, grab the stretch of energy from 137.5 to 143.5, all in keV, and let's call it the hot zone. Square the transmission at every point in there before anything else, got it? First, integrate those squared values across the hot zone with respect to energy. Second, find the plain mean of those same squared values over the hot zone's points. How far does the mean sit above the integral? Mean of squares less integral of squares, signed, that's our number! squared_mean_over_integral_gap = -30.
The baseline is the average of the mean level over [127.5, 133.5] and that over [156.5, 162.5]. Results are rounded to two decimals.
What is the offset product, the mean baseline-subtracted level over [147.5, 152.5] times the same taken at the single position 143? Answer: 0.20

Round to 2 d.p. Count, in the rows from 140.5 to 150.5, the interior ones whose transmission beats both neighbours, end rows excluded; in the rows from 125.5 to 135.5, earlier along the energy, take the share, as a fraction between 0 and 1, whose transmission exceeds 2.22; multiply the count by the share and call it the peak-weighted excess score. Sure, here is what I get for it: 0.90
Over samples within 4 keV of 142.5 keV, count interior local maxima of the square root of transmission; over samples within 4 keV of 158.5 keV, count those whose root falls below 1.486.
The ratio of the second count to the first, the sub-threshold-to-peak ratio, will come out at 3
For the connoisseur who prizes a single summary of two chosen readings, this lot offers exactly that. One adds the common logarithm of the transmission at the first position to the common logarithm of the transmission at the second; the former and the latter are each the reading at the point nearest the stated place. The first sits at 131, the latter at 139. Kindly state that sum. 0.68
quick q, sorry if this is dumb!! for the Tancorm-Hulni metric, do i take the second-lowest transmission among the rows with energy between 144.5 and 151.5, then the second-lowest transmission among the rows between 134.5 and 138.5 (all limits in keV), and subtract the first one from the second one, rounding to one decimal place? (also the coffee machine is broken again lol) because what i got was -0.3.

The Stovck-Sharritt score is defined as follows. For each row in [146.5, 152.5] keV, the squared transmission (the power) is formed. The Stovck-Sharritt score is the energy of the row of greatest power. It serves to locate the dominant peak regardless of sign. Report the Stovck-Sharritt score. 147 keV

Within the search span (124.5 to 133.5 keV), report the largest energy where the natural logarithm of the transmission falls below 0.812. 133 keV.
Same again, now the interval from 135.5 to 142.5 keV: 139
